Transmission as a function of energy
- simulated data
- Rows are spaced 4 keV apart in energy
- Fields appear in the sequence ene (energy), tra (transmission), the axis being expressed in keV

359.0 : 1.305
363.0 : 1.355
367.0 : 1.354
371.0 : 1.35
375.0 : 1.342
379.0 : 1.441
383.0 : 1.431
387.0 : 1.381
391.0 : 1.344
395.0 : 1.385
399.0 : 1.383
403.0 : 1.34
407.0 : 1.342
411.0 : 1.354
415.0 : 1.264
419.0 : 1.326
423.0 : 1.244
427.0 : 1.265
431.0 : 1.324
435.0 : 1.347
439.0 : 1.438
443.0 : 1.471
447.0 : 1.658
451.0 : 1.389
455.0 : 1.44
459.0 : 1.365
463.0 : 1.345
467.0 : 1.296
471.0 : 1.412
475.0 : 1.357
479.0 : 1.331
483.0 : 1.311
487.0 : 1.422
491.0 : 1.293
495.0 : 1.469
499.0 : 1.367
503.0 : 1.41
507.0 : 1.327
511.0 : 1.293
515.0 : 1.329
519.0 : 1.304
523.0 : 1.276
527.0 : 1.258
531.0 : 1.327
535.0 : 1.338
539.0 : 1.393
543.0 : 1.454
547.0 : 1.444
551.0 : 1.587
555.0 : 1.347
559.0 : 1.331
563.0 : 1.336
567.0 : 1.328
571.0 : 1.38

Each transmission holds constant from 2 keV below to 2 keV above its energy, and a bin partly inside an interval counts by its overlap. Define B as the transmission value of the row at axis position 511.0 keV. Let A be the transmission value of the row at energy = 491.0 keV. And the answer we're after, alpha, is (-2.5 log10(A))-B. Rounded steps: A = 1.293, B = 1.293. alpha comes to -1.57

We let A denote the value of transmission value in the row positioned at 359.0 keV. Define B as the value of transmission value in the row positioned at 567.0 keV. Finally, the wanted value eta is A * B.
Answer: 1.73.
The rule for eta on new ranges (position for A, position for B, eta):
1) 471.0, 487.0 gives 2.01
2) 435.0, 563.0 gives 1.80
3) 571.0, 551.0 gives 2.19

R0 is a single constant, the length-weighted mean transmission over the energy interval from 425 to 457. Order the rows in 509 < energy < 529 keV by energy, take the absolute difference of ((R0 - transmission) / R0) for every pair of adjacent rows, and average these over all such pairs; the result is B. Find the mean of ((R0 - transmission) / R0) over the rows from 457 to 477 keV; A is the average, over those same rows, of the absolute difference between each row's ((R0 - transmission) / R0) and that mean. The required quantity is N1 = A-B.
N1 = 0.001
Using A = 0.019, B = 0.019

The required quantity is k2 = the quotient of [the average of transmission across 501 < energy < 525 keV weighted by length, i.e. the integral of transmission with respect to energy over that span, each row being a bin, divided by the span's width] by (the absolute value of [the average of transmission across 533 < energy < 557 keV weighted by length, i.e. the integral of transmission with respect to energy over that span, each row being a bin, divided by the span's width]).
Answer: 0.93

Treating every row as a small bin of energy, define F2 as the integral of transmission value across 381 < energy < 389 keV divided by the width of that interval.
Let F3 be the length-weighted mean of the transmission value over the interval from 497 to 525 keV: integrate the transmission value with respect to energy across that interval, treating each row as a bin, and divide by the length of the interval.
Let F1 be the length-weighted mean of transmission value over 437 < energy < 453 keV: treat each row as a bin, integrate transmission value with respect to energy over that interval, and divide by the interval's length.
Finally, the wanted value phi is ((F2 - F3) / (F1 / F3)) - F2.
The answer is -1.34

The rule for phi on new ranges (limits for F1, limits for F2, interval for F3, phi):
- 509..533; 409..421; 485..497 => -1.40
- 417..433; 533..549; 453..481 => -1.36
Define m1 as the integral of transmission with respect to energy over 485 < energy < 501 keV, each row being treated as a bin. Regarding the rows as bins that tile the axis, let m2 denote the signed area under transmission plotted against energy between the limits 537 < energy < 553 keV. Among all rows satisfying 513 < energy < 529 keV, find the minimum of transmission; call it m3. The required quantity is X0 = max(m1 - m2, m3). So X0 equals 1.26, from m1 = 22.2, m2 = 23.5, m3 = 1.258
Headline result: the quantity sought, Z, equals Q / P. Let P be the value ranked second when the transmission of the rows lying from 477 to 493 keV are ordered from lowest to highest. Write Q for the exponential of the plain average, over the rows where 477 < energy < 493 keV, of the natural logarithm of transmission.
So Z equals 1.02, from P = 1.311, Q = 1.34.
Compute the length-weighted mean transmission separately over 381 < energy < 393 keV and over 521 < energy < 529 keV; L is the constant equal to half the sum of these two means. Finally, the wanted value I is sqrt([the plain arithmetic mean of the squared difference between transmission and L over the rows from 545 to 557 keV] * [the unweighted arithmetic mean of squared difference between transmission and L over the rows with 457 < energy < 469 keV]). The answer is 0.0050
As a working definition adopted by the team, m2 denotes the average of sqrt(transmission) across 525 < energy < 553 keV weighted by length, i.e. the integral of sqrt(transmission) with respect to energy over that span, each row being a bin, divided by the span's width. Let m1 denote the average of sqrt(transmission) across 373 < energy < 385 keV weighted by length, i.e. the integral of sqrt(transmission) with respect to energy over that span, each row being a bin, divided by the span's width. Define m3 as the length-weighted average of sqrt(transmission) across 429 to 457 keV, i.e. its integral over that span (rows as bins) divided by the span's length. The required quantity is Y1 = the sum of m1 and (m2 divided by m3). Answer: 2.17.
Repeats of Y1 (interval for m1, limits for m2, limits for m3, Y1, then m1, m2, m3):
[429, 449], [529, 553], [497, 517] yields 2.23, 1.20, 1.19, 1.16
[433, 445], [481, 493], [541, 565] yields 2.16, 1.19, 1.16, 1.19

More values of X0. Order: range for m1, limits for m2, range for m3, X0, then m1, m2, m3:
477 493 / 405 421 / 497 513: 1.29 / 21.4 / 21.1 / 1.293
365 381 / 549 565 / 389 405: 1.34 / 21.9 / 22.4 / 1.34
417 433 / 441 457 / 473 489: 1.31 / 20.6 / 23.8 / 1.311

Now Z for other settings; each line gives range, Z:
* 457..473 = 1.01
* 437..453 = 1.03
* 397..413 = 1.01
